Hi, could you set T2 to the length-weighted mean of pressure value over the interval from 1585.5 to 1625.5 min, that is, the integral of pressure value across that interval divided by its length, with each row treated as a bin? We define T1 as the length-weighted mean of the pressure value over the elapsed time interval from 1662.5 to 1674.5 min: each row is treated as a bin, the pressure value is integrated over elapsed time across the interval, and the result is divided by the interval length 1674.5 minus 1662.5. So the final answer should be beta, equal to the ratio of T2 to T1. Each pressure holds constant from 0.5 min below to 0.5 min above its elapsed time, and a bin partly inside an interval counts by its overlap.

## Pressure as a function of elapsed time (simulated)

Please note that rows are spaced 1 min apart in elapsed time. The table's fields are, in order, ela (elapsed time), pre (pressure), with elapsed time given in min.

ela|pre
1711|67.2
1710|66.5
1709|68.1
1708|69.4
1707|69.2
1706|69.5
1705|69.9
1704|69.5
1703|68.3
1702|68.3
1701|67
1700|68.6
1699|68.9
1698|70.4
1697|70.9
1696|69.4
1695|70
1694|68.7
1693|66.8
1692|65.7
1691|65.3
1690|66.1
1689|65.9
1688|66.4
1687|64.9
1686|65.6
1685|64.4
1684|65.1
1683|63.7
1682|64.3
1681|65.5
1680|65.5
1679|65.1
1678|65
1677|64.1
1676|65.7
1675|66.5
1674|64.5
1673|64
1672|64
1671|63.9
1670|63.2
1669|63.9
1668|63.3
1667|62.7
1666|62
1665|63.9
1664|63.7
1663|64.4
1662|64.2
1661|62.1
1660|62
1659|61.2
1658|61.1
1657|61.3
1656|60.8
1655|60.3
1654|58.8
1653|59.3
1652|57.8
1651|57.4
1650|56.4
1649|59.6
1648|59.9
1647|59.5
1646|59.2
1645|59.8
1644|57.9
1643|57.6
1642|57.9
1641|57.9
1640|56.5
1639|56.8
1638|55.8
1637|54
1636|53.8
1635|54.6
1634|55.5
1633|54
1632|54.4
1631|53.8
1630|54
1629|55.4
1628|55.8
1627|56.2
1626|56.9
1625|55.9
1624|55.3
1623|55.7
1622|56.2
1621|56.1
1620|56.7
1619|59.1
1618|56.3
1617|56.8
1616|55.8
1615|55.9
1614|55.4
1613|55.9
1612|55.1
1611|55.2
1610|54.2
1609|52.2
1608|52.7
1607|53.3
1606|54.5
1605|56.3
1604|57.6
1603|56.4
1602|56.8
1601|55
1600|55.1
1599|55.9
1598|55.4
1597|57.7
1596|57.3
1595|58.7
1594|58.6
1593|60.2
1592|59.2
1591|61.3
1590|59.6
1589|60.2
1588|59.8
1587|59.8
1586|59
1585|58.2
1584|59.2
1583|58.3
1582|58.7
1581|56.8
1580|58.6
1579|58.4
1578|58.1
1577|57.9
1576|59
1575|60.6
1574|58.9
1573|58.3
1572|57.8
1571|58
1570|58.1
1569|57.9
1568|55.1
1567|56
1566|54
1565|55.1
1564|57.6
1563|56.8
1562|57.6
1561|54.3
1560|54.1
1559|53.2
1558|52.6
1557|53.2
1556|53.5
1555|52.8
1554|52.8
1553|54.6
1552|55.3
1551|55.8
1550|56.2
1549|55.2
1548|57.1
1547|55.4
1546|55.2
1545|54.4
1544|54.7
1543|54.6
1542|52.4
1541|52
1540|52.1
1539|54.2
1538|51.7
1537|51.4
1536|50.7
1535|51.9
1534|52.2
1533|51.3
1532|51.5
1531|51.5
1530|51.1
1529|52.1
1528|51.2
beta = 0.89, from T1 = 64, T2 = 56.7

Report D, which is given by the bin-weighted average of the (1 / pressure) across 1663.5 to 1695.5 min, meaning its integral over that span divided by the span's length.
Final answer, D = 0.0154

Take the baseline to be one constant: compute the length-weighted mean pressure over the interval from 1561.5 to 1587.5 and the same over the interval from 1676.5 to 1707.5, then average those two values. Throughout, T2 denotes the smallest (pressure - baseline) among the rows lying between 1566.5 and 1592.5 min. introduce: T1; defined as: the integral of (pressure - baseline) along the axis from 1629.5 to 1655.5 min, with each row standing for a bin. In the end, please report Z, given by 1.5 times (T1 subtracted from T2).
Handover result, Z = 200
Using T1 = -141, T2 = -7.3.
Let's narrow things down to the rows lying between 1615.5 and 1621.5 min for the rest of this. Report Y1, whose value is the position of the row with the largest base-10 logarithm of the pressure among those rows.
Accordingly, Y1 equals 1619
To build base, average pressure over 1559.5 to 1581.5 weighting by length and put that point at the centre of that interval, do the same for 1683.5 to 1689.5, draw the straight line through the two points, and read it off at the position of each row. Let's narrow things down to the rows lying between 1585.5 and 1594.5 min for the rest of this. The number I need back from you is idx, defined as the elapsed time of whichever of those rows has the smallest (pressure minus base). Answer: 1594 min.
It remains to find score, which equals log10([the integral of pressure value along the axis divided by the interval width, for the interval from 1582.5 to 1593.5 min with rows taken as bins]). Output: 1.77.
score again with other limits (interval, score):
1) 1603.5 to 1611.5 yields 1.74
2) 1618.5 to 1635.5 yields 1.75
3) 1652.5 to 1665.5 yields 1.79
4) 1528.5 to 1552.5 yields 1.73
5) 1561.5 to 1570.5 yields 1.75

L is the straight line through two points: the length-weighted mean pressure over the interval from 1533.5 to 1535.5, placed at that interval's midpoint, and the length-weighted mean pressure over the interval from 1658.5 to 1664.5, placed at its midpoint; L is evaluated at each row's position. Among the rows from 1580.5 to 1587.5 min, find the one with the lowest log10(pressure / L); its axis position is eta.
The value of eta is 1581 min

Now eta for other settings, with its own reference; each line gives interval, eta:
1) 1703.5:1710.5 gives 1710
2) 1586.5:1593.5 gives 1592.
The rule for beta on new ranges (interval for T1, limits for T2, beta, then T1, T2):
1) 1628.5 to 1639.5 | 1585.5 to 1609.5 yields 1.04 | 55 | 57.2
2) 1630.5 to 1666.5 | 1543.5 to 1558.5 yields 0.93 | 59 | 54.6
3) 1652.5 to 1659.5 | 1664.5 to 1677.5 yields 1.06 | 60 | 64.0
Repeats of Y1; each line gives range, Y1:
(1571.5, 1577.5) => 1575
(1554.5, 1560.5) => 1560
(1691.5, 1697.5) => 1697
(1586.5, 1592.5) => 1591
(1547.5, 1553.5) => 1548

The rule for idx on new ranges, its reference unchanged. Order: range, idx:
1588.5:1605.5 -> 1601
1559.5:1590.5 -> 1566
